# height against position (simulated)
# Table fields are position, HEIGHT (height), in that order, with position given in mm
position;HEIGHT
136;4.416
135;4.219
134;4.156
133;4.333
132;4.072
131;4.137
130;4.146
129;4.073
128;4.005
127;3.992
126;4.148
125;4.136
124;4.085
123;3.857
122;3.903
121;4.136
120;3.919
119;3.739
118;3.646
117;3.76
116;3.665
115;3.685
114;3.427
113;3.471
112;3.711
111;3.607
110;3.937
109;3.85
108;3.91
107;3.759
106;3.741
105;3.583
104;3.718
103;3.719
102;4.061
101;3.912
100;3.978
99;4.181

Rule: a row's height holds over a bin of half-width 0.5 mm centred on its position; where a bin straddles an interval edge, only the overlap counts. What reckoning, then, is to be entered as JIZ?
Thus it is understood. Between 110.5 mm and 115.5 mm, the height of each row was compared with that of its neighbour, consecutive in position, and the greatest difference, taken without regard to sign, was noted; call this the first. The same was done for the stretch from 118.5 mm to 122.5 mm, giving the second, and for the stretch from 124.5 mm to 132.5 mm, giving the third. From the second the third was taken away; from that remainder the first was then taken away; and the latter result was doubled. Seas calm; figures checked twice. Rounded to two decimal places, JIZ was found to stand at -0.36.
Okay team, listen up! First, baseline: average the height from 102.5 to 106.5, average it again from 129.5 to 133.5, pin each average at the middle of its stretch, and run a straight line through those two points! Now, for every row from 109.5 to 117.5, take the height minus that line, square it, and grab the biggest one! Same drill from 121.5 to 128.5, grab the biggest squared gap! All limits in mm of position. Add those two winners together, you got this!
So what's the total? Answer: 0.21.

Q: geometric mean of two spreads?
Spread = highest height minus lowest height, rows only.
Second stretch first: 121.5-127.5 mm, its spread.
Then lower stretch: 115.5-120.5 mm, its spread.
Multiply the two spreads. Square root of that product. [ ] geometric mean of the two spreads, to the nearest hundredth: 0.28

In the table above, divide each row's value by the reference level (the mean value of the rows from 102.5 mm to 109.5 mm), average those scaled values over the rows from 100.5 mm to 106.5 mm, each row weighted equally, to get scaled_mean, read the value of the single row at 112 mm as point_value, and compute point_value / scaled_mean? 3.7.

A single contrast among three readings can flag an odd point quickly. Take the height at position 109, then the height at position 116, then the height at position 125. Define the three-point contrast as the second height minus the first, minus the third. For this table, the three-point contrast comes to -4.3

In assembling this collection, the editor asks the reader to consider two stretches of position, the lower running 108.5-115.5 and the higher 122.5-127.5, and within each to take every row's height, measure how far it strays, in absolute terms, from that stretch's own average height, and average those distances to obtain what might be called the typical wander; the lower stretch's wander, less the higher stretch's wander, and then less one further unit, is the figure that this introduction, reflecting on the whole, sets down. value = -0.95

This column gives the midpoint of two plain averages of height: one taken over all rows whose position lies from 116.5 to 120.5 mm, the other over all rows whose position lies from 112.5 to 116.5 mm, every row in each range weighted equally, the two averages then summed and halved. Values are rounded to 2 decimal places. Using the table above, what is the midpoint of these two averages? 3.66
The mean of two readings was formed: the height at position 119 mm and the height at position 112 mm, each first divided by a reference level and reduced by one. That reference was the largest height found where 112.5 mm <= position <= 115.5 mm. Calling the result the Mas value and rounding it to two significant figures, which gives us 0.011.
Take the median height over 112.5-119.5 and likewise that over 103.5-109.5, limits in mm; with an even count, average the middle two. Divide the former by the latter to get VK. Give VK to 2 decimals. 0.98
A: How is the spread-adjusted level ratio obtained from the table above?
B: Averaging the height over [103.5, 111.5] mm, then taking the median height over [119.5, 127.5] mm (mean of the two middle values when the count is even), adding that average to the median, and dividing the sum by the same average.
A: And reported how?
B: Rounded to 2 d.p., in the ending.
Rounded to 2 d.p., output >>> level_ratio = 2.07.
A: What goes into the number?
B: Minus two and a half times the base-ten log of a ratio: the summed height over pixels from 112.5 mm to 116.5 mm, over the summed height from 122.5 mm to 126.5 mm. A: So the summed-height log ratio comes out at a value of 0.14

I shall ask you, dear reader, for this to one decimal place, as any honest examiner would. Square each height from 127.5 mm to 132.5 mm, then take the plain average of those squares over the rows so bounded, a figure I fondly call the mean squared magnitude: 16.7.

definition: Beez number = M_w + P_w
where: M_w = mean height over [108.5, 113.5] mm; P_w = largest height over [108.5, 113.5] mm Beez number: 7.7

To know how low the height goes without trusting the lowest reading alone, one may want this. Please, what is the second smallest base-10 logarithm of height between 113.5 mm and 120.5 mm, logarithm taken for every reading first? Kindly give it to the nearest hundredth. 0.56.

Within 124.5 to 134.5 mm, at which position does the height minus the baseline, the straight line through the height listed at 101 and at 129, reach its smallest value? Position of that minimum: 127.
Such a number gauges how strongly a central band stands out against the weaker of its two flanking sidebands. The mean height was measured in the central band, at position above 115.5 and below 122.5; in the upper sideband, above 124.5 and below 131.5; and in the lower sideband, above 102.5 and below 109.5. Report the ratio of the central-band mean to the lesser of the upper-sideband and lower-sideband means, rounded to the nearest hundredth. 1.02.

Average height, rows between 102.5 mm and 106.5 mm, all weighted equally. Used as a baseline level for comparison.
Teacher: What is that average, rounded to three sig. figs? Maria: 3.69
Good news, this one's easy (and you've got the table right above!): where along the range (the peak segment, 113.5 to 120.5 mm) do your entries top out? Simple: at 120 mm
